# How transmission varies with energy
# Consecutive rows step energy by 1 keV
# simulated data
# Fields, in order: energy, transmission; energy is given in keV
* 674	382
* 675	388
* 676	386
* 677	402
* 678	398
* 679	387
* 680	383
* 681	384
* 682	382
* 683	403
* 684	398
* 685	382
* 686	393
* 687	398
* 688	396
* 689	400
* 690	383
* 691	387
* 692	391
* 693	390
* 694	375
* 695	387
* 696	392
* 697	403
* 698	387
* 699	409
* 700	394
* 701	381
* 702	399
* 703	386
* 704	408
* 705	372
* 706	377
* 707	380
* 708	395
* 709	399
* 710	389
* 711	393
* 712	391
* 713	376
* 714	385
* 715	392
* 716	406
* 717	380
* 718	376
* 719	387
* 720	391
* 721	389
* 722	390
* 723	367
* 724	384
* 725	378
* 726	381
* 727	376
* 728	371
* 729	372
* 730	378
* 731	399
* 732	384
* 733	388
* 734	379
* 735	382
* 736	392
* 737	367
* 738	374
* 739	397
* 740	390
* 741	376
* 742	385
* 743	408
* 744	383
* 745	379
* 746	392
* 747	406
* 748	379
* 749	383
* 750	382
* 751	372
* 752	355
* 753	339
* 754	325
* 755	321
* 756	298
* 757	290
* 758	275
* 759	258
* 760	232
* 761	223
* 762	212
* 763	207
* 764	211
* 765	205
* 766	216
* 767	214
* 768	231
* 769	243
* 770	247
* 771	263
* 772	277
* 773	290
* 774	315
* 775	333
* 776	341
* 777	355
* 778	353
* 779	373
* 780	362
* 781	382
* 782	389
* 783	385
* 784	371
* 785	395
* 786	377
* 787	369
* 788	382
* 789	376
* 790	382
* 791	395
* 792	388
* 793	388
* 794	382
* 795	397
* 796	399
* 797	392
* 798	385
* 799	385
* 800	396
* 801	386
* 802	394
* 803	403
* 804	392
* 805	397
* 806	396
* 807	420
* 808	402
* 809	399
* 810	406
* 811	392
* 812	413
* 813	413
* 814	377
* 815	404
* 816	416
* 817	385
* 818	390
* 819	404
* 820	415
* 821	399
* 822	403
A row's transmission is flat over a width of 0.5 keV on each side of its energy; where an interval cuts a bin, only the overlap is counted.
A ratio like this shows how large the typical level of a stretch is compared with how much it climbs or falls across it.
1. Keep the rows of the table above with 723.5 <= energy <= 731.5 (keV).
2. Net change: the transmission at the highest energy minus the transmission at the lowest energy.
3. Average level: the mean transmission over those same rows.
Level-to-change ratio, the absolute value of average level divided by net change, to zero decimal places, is 25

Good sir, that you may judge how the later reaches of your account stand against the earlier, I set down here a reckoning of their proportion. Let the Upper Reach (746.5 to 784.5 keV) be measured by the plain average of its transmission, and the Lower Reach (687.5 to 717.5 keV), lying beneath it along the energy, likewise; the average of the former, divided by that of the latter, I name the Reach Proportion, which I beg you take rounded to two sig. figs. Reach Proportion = 0.78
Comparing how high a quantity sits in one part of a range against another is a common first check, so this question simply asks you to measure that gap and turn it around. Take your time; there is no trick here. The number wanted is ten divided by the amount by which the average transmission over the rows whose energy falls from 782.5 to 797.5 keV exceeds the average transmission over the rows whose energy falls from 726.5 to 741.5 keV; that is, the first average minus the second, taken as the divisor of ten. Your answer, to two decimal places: 2.83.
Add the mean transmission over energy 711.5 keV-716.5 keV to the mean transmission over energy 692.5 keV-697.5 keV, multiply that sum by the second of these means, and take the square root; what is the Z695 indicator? 551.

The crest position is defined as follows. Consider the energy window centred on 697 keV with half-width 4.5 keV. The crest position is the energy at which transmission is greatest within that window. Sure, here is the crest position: 699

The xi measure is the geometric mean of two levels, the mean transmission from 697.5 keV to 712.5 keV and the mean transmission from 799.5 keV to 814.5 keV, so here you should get 395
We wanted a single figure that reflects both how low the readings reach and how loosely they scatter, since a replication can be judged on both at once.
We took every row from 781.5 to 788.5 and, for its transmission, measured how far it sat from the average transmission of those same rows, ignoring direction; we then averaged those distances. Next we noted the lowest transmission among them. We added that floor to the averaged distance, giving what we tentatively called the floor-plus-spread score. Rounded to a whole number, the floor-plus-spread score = 377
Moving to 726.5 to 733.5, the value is 379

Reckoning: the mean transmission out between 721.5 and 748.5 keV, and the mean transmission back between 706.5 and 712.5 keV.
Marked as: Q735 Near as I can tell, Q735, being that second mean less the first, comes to 8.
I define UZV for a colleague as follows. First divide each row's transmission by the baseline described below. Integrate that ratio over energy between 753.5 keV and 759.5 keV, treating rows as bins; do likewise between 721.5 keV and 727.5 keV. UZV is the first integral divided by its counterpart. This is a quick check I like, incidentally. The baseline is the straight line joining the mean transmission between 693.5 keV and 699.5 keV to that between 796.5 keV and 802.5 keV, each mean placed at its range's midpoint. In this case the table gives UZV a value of 0.78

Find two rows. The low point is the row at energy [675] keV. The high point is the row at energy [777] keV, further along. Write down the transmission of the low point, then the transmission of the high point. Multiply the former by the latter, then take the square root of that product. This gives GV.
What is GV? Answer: 371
